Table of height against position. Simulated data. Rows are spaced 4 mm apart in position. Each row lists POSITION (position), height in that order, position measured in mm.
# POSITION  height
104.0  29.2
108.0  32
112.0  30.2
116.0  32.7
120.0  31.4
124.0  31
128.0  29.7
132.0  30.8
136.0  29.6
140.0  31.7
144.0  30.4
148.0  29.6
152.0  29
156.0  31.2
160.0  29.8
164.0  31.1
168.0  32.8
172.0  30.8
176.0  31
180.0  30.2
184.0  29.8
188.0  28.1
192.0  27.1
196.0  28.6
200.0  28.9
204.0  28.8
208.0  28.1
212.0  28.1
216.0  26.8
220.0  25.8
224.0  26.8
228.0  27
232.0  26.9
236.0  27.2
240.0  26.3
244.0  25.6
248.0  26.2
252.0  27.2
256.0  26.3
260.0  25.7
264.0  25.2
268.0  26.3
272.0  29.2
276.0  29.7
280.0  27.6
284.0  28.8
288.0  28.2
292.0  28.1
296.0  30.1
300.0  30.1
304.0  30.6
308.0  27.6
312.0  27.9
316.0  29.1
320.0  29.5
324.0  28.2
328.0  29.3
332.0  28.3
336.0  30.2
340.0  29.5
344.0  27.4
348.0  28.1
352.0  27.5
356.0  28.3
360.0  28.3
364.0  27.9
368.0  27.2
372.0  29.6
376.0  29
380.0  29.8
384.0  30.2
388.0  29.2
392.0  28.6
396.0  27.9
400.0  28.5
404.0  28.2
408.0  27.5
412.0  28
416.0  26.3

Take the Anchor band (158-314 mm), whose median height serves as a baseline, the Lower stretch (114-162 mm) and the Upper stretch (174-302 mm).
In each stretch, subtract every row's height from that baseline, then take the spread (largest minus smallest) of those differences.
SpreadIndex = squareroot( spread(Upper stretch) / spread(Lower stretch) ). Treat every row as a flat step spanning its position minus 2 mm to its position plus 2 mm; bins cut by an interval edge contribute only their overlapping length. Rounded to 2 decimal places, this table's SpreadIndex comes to 1.25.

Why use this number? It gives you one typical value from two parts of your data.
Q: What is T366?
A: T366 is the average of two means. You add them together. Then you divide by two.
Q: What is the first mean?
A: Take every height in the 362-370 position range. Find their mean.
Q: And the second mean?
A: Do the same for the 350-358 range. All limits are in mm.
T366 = 27.7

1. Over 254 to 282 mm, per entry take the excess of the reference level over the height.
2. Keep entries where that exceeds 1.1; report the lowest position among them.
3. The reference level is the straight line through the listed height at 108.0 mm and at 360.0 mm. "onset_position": 256.0 mm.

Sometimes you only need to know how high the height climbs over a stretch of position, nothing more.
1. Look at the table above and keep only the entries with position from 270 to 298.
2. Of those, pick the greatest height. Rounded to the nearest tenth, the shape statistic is 30.1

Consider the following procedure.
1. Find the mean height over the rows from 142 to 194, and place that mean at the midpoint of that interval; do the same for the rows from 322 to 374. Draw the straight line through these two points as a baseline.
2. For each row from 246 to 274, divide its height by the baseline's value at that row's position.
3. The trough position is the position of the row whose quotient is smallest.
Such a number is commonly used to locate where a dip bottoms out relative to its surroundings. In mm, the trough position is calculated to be 264.0 mm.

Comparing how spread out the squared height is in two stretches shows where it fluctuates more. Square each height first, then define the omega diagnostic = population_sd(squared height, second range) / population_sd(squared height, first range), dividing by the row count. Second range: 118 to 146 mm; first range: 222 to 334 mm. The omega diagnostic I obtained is 0.6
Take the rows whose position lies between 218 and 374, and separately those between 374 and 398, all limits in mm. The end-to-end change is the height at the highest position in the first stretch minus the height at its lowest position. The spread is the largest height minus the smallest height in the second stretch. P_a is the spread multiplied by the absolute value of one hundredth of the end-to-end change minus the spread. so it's 5.2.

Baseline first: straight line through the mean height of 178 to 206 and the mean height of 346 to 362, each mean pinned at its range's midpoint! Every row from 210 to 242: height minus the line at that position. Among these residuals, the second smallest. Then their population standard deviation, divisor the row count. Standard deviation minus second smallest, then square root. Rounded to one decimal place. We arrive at 1.7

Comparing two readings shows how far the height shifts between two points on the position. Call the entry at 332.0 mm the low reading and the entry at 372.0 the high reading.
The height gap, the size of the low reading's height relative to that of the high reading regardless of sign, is 1.3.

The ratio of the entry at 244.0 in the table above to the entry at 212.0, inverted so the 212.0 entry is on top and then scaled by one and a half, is 1.65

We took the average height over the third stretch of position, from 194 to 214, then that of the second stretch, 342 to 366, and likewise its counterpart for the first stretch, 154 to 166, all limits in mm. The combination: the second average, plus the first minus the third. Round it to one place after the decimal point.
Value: 30.1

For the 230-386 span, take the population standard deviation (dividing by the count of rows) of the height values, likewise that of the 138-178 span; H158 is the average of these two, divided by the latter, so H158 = 1.18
